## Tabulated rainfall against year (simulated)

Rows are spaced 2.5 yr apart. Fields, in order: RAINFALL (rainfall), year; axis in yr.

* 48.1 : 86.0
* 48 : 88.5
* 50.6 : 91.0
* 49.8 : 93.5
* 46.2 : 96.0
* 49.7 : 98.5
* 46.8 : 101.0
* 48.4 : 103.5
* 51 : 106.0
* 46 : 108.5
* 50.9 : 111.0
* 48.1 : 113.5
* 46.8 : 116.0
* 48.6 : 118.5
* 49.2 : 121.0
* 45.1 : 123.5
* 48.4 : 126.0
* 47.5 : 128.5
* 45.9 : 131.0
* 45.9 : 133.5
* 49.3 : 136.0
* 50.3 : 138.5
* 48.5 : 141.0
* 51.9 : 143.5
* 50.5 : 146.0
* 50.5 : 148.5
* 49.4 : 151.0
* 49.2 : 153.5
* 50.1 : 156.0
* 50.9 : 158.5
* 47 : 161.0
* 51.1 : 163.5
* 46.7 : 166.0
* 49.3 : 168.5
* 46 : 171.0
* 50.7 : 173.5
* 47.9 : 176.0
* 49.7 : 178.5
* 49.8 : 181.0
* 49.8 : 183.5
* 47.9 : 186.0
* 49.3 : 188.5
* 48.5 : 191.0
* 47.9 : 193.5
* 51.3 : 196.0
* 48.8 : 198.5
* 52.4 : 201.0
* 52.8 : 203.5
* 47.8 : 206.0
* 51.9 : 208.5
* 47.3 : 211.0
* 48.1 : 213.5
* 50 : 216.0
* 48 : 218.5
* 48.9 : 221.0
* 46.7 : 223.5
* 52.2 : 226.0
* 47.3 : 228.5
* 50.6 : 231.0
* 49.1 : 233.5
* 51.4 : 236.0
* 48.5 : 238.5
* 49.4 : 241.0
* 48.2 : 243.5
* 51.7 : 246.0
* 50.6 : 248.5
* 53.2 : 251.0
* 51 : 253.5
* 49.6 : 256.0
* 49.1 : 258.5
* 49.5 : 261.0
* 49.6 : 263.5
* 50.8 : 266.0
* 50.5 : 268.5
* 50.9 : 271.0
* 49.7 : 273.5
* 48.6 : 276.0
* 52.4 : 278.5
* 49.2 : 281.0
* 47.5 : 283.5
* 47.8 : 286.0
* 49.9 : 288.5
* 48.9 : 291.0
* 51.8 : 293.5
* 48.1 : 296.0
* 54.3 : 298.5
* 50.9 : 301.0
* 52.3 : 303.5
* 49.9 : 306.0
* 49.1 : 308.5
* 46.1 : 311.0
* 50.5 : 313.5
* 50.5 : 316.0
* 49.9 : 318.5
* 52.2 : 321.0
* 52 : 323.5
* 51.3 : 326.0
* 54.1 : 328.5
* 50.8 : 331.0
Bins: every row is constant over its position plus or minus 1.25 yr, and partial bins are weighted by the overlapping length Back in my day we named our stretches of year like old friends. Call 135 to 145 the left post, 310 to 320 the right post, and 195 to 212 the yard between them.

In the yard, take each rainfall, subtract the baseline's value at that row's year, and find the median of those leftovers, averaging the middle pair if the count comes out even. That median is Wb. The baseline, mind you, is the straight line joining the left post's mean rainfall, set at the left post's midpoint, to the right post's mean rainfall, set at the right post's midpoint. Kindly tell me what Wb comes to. 1.5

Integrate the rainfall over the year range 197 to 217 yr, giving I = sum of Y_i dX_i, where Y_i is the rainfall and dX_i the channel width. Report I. 998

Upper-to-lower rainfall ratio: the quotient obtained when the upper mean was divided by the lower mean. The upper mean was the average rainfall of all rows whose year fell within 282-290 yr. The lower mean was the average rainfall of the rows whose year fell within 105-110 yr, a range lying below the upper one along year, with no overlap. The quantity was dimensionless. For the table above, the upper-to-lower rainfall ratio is 1.00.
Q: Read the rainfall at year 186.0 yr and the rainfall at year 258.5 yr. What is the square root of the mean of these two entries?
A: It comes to 6.96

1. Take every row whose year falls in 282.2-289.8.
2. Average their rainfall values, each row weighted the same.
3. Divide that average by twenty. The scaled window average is 2.42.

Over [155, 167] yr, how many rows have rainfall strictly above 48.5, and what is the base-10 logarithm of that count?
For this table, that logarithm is 0.48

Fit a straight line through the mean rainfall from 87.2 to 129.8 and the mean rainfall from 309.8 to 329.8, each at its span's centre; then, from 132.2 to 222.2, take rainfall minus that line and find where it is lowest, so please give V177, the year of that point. 171.0 yr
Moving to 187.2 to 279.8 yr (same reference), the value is 223.5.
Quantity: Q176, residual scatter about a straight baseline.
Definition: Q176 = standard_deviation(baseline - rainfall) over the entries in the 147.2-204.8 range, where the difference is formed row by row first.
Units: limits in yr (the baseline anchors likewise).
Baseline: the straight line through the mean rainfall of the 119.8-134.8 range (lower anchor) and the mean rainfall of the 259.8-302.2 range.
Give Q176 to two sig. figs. 1.7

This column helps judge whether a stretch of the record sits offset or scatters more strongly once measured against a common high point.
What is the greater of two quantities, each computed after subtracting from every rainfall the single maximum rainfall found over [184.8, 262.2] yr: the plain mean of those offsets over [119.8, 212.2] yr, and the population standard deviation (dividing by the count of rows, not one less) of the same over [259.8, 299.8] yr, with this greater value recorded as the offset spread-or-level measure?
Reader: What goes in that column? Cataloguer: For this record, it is 1.74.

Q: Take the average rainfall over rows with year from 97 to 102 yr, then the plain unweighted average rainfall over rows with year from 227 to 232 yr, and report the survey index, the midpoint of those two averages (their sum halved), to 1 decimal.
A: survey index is 48.6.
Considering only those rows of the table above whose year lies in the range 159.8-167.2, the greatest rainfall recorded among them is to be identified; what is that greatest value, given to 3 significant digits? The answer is 51.1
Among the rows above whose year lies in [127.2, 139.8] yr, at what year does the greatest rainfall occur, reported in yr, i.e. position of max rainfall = 138.5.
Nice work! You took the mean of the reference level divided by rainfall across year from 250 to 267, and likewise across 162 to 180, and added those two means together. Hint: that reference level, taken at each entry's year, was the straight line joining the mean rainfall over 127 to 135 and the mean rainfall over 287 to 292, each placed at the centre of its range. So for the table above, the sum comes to 1.94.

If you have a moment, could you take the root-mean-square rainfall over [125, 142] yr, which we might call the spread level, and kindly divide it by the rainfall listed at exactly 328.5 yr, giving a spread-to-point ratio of 0.89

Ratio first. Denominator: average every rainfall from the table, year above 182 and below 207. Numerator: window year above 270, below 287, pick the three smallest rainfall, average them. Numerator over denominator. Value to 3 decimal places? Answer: 0.966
